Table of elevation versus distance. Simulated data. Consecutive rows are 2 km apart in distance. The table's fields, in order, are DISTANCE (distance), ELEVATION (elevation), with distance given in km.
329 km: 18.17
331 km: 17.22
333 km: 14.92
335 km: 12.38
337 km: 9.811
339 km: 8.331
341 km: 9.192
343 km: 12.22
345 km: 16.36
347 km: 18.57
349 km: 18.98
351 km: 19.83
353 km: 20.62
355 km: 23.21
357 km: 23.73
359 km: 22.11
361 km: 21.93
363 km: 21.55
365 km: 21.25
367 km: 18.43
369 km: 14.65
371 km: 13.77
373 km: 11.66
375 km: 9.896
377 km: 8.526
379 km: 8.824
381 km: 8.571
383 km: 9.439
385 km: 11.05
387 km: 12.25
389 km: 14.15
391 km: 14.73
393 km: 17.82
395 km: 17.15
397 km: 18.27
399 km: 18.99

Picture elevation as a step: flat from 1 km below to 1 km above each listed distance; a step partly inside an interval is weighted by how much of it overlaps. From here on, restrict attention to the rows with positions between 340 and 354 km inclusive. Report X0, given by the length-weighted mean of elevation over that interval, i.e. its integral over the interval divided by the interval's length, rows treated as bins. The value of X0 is 16.5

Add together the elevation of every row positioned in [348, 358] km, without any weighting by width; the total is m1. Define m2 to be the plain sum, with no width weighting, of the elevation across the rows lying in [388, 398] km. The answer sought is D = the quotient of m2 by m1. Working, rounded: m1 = 106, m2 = 82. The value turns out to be 0.77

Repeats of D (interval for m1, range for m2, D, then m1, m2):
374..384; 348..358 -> 2.35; 45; 106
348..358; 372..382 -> 0.45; 106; 47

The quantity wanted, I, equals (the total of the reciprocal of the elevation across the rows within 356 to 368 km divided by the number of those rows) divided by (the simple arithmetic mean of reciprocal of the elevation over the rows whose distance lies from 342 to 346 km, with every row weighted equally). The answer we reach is 0.65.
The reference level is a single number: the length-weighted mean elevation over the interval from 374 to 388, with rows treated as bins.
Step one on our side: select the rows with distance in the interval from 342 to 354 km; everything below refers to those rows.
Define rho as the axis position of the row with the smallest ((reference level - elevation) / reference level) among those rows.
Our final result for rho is 353 km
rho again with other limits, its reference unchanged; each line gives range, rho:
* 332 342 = 333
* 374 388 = 387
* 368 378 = 369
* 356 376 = 357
